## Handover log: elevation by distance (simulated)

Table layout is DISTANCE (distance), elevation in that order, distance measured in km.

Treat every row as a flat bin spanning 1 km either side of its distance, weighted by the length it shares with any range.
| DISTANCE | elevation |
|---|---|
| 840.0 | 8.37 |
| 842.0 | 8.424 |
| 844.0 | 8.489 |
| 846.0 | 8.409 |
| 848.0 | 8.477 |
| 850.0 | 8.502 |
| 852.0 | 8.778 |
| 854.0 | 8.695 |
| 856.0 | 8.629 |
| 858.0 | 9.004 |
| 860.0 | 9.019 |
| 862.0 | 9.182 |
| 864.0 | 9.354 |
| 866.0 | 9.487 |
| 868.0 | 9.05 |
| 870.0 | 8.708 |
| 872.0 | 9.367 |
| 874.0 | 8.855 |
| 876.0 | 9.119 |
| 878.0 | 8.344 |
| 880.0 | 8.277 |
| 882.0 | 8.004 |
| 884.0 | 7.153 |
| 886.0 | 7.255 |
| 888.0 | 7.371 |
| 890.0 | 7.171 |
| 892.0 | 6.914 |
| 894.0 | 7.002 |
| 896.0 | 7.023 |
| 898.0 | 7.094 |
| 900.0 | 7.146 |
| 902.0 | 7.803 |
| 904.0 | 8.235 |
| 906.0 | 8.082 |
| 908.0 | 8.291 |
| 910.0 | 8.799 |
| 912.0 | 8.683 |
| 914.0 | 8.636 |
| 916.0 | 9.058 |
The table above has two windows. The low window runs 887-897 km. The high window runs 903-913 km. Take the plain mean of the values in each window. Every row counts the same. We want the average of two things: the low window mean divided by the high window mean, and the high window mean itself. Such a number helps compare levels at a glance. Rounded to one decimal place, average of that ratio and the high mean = 4.6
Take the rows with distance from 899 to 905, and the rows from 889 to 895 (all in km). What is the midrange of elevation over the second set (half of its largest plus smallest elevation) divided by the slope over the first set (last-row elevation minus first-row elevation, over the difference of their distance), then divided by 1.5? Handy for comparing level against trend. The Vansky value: 17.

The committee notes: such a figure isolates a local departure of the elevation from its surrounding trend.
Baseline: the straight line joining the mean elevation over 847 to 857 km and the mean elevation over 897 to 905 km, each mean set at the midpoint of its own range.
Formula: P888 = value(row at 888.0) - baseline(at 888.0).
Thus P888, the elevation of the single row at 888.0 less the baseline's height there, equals -0.48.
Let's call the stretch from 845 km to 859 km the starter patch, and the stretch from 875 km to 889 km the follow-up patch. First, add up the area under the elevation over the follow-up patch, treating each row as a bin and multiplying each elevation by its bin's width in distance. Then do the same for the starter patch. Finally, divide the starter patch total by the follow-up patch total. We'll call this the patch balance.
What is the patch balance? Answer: 1.09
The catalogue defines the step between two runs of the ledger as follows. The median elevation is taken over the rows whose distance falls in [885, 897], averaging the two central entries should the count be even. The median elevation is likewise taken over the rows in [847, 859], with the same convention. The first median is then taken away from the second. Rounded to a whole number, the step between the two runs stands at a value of 2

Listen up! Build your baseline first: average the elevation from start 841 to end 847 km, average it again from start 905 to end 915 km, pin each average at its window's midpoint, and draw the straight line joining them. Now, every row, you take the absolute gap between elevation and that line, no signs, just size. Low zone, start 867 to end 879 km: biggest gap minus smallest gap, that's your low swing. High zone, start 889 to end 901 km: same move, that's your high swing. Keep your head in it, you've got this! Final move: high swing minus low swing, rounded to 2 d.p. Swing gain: -0.52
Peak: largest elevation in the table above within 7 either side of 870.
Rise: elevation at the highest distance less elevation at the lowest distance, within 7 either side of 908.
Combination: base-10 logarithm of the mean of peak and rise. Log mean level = 0.71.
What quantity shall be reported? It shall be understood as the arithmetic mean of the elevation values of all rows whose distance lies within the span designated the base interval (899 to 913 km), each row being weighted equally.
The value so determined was 8.1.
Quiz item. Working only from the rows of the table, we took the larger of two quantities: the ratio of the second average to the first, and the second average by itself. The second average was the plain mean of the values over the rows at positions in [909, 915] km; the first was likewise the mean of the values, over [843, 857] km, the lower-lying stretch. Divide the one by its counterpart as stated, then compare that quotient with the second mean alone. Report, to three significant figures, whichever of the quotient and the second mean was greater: 8.71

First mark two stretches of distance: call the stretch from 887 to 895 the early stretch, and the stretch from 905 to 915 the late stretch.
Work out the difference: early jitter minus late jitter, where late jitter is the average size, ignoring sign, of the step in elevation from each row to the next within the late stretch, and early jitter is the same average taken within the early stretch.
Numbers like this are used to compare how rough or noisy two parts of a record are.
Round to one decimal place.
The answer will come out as 0.0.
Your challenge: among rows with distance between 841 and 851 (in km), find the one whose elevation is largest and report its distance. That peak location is 850.0 km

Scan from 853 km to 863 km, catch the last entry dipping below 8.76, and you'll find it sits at 856.0 km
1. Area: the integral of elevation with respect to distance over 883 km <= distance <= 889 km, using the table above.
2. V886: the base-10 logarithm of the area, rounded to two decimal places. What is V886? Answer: 1.64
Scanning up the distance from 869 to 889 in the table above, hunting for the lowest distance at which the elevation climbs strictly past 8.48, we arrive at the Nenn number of 870.0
